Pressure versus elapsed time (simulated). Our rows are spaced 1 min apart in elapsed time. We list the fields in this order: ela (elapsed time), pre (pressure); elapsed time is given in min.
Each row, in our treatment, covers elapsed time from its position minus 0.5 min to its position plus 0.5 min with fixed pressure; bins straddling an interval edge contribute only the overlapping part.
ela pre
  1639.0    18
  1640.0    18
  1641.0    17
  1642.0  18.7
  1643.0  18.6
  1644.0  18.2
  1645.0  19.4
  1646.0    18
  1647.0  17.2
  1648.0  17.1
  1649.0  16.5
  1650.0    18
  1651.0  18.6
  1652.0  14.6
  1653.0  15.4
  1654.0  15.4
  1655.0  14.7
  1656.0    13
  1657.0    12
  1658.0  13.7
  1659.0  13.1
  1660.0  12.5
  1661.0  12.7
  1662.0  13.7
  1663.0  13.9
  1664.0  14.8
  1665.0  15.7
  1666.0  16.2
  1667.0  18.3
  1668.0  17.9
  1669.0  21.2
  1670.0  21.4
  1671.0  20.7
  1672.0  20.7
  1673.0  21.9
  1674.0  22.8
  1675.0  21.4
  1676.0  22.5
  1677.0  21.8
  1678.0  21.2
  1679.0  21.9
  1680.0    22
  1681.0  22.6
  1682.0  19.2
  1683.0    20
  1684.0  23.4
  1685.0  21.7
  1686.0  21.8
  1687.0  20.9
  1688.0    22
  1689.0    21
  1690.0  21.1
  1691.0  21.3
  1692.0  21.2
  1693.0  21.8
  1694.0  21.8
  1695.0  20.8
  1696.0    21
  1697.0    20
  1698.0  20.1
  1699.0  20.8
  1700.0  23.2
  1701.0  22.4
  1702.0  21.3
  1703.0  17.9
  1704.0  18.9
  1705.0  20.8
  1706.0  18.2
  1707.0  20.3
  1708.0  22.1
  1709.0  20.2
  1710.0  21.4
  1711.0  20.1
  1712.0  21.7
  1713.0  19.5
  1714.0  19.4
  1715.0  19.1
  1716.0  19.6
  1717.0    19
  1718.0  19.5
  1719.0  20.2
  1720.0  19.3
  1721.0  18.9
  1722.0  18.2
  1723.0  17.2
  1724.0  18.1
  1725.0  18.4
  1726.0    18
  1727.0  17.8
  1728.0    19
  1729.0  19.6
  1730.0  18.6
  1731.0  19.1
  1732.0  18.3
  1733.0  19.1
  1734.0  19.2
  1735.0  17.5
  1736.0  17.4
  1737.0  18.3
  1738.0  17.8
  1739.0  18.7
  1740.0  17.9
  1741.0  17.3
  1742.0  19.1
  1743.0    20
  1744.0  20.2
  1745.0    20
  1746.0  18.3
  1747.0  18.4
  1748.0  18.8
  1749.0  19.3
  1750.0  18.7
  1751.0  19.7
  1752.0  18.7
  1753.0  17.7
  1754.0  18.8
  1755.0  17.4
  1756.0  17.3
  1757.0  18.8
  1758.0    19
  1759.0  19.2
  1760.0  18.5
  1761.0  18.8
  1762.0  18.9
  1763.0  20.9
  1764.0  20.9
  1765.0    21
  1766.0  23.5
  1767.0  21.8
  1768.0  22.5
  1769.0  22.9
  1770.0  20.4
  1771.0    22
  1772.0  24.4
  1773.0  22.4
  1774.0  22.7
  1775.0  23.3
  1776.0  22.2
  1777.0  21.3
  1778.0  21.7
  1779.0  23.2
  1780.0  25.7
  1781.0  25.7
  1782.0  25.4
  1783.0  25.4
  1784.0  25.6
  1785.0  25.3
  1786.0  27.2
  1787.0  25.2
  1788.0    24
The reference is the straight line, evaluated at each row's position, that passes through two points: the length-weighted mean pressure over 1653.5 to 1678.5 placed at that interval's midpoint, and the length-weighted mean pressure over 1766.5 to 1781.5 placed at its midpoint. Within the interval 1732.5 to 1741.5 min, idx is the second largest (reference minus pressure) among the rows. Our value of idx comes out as 3.48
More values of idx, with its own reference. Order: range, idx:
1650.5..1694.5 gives 4.52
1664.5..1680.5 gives 1.13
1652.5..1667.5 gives 4.52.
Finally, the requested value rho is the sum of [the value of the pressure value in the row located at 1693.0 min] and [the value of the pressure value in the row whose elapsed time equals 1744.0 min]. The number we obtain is 42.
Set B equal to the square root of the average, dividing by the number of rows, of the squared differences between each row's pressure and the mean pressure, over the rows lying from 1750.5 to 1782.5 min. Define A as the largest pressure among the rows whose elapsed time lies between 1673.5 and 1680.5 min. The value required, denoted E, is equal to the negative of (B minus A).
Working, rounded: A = 22.8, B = 2.4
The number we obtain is 20.4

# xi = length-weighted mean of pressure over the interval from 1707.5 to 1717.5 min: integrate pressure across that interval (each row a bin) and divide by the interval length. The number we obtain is 20.2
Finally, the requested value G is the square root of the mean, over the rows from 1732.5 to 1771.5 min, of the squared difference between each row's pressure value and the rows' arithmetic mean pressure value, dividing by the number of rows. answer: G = 1.6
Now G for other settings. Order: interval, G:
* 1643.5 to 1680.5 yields 3.3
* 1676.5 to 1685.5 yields 1.2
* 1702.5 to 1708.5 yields 1.5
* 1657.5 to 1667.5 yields 1.7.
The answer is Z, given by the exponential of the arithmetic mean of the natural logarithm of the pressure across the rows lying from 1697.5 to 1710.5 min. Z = 20.5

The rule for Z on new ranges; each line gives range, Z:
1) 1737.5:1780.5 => 20.1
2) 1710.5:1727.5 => 19.0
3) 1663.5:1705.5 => 20.6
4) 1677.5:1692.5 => 21.4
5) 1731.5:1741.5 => 18.1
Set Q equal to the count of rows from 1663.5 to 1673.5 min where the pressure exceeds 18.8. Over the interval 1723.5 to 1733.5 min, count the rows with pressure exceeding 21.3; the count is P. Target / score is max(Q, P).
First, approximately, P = 0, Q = 5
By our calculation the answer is 5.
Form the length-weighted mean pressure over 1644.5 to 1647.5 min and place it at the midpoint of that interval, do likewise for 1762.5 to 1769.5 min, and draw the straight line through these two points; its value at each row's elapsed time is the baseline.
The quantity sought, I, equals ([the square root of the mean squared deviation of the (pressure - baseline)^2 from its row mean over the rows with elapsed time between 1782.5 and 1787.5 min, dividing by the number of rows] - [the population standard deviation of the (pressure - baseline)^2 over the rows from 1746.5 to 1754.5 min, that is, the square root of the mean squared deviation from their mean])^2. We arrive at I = 5.0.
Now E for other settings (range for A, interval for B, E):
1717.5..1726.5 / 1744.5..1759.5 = 19.5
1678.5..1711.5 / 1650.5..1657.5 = 21.5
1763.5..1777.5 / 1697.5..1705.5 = 22.8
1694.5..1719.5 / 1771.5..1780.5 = 21.9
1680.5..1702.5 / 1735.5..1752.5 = 22.5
